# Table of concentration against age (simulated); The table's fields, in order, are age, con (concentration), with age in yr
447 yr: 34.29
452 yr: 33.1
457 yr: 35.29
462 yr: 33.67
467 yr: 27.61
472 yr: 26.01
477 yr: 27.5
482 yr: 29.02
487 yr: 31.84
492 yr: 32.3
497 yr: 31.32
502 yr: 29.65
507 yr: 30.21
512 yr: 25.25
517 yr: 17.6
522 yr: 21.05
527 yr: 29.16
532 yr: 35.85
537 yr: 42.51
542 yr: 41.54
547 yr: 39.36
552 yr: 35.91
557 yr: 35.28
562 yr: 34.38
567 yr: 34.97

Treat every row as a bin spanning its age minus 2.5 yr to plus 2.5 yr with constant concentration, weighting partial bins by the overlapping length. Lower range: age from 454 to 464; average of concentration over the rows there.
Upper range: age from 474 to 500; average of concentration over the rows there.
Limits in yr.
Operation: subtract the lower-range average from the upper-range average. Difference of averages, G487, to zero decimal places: -4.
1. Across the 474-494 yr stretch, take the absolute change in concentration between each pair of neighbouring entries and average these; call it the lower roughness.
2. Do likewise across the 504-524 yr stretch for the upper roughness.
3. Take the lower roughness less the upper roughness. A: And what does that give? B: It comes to -3.8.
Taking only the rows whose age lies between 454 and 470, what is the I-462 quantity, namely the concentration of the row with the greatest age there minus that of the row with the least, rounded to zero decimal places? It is -8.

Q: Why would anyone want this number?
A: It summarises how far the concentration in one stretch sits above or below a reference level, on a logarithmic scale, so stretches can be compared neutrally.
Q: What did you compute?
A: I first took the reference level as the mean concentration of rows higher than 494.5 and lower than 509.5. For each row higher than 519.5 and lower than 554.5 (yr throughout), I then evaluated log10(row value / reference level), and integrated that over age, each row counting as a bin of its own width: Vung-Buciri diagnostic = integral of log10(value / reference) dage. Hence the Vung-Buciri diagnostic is 1.8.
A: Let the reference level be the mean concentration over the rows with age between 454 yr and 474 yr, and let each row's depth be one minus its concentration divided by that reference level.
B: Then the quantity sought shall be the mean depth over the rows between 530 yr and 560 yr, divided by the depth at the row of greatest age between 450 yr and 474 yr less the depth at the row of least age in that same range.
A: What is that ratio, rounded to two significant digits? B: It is -1.1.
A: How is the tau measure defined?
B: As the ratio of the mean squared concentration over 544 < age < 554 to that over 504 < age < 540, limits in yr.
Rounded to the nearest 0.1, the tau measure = 1.6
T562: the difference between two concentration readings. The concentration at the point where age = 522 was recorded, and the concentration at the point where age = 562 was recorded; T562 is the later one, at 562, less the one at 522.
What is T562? 13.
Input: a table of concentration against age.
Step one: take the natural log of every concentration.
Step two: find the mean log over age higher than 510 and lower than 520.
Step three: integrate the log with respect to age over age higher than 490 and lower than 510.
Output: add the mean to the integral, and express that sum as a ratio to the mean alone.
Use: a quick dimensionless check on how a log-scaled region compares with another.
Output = 23.5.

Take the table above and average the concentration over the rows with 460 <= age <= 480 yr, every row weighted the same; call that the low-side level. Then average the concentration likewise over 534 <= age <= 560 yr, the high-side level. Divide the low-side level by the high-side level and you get 0.74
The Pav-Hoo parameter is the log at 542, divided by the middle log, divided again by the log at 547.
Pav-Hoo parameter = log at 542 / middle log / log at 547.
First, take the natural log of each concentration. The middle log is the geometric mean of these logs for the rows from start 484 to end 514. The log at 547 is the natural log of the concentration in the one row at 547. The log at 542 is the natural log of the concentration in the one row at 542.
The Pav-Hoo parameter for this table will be 0.298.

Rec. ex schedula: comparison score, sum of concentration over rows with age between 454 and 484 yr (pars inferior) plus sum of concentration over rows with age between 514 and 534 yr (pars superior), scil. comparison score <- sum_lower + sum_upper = 283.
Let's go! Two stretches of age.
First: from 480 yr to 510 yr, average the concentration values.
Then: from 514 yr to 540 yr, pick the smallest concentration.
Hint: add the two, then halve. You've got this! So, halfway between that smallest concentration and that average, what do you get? 24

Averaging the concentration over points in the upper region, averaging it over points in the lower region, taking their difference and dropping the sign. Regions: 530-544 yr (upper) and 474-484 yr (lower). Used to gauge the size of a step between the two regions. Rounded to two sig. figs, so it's 12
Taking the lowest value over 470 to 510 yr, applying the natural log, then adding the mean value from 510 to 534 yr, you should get 29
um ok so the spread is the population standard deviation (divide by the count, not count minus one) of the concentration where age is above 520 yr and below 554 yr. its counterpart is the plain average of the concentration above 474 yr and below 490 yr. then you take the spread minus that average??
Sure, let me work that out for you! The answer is -22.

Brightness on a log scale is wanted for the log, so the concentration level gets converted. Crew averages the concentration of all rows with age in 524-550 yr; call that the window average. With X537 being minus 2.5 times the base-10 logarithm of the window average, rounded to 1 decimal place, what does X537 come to -3.9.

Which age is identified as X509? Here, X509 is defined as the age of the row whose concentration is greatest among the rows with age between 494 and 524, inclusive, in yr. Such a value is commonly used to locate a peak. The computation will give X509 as 497 yr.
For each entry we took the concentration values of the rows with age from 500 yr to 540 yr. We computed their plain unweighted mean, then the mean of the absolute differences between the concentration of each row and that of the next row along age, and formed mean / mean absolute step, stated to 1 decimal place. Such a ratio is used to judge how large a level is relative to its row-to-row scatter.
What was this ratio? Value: 5.3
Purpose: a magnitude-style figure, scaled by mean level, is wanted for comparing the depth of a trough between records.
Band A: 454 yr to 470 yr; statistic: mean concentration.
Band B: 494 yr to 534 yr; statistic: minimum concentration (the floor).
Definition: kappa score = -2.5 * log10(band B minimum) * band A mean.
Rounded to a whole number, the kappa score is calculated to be -100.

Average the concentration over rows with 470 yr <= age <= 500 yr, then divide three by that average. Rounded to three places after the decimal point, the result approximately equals 0.101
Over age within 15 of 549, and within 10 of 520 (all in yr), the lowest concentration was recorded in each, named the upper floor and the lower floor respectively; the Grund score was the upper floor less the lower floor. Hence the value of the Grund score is 17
